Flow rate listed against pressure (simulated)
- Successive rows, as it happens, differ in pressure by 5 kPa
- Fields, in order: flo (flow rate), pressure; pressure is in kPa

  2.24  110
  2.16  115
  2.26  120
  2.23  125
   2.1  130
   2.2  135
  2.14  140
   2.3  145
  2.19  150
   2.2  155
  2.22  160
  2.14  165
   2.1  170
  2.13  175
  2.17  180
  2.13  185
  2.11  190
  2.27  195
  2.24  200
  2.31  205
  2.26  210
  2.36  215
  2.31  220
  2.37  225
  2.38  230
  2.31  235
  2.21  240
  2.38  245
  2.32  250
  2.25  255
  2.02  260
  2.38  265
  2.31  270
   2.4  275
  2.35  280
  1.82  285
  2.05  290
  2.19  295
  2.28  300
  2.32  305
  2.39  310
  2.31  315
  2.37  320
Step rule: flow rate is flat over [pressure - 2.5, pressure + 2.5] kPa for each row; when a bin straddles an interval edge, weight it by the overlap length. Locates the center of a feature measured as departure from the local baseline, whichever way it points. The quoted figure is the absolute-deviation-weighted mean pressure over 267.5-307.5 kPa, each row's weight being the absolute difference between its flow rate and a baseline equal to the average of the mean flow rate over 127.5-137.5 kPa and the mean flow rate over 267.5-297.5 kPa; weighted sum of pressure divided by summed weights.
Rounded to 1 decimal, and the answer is 285.1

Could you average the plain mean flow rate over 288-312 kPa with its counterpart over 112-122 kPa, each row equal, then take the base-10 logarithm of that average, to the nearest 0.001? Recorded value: 0.348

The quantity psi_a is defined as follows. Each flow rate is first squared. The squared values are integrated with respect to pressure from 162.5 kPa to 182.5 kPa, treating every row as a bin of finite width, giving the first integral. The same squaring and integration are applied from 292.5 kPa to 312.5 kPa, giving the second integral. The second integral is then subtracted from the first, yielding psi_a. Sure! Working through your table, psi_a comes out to -14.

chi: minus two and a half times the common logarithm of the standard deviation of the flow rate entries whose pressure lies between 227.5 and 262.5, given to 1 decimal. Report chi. 2.3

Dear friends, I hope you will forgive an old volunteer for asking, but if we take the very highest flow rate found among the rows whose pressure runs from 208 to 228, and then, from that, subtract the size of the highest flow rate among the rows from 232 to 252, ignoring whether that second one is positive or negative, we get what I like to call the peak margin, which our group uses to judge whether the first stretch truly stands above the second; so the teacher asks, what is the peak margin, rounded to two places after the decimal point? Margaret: -0.01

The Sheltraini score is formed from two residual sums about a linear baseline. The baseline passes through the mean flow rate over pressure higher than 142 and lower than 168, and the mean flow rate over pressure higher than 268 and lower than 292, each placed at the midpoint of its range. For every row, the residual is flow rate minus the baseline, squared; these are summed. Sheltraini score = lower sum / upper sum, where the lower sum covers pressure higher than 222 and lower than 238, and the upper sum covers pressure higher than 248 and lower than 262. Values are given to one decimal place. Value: 1.6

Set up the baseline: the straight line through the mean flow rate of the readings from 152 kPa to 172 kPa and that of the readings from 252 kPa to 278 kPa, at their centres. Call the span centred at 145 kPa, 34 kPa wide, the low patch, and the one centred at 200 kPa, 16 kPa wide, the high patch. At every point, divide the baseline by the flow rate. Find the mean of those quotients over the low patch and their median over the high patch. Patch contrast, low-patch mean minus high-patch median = 0.011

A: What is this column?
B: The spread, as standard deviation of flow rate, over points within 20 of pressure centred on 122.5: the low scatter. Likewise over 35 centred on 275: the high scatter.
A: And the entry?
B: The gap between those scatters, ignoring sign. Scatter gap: 0.15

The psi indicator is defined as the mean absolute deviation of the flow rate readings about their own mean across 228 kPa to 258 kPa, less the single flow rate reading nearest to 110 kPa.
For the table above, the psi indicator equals -2.19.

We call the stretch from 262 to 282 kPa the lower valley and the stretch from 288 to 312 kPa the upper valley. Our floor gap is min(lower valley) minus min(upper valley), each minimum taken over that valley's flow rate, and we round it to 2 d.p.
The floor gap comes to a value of 0.26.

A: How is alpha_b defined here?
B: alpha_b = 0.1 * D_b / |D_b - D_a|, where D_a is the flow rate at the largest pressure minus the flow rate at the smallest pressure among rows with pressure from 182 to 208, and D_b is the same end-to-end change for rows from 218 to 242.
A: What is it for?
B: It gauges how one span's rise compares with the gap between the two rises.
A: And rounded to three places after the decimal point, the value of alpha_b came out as -0.036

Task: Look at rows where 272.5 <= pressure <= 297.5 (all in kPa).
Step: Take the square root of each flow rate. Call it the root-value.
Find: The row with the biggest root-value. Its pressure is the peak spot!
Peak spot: 275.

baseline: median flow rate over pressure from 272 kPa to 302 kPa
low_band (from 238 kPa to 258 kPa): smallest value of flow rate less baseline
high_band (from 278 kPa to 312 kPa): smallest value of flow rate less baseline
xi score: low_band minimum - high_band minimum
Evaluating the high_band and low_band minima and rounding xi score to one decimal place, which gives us 0.4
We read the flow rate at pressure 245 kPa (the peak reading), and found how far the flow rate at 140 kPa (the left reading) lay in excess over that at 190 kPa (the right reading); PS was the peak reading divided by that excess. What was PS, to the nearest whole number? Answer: 79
